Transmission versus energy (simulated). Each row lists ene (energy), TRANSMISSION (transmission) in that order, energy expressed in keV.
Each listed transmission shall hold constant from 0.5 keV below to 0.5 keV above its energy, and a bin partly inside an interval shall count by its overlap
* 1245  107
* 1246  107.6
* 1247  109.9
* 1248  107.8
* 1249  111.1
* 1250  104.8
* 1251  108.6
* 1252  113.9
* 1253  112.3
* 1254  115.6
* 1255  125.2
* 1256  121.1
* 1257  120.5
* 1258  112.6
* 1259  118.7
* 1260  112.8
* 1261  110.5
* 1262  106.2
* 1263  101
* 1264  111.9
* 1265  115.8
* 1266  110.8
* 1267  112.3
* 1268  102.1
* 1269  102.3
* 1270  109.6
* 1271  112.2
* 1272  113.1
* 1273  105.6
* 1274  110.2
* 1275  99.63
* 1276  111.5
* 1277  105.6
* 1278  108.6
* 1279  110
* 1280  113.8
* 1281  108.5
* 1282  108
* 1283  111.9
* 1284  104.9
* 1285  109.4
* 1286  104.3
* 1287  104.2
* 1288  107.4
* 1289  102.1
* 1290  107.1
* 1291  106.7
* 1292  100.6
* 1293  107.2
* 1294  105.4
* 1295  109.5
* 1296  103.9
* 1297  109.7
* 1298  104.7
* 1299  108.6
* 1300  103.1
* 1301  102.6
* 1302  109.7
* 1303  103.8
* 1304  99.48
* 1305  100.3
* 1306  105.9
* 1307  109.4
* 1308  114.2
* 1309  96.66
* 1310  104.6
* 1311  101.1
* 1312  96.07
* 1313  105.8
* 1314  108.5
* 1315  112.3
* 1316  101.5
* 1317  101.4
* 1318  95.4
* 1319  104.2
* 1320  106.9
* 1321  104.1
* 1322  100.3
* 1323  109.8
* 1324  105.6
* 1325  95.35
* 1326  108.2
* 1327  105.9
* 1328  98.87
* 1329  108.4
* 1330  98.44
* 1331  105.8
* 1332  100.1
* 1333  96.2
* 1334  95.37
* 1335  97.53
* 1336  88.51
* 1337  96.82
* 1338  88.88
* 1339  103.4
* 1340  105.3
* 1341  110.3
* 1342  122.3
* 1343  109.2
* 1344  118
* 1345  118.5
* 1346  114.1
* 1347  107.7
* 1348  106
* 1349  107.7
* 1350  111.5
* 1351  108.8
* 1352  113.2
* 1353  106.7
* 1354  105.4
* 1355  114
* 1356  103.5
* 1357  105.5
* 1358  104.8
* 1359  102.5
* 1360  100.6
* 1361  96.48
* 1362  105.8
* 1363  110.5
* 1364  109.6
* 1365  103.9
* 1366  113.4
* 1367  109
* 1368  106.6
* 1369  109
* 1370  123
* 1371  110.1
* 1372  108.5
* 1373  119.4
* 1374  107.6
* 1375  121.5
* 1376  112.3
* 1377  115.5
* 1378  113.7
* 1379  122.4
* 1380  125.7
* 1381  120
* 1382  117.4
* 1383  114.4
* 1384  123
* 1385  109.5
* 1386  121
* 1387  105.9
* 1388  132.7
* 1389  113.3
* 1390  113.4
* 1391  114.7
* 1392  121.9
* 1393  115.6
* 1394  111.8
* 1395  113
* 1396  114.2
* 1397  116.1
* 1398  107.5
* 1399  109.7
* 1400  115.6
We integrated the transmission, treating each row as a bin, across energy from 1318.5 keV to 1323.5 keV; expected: 525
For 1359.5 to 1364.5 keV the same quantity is 523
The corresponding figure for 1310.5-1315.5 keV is 524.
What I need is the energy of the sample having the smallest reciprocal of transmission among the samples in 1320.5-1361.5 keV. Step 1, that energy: 1342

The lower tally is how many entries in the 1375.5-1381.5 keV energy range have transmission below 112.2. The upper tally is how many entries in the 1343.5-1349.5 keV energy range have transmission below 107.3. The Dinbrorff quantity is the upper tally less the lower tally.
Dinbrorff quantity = 1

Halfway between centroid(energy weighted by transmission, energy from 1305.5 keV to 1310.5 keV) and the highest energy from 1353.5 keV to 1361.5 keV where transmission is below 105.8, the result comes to 1334.5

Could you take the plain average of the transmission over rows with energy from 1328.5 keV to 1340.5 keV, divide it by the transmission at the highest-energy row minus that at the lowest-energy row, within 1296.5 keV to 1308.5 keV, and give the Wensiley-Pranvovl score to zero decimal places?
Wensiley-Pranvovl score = 22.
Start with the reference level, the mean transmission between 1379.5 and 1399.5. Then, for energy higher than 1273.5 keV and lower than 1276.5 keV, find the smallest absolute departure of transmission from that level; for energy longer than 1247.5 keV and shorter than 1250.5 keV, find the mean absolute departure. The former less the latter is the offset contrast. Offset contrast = -4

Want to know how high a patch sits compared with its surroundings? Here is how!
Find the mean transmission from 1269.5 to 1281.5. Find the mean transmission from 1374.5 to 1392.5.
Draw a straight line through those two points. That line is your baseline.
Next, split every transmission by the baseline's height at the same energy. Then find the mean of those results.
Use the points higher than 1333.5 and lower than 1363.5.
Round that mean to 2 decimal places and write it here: 0.92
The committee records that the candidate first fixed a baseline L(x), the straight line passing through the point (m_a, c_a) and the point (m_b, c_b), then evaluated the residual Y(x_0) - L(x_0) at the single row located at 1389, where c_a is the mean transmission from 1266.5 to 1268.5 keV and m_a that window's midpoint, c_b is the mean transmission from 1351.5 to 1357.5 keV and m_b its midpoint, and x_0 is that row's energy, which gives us 5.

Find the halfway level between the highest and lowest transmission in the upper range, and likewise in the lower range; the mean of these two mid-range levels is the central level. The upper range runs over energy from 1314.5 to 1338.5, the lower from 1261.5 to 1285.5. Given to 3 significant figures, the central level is 104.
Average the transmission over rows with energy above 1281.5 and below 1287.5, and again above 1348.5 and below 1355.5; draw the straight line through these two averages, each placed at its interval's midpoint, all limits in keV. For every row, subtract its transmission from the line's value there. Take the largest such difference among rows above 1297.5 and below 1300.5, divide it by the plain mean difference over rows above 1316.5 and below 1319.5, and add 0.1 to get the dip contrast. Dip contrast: 0.7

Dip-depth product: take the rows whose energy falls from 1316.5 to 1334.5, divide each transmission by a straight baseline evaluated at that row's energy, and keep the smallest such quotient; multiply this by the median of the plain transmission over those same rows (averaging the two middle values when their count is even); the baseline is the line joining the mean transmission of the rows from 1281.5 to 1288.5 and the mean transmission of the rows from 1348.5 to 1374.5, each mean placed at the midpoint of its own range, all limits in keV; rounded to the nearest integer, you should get 91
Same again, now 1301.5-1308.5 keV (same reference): 98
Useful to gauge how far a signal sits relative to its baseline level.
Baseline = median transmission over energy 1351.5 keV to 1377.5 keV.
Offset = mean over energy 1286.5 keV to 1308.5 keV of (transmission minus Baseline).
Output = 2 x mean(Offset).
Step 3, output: -6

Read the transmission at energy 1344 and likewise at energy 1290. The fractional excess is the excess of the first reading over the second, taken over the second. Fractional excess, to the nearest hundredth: 0.10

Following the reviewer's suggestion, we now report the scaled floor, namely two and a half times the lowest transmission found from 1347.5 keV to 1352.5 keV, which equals 265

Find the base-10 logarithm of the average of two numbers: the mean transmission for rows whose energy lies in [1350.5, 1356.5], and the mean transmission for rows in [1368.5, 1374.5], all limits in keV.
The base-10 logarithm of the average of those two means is 2.044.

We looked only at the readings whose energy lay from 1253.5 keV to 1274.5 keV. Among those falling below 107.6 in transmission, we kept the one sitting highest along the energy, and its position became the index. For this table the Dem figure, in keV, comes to 1273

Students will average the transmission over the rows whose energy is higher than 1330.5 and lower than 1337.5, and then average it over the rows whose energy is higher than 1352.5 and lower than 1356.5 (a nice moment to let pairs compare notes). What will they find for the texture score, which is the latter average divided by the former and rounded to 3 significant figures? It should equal 1.11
